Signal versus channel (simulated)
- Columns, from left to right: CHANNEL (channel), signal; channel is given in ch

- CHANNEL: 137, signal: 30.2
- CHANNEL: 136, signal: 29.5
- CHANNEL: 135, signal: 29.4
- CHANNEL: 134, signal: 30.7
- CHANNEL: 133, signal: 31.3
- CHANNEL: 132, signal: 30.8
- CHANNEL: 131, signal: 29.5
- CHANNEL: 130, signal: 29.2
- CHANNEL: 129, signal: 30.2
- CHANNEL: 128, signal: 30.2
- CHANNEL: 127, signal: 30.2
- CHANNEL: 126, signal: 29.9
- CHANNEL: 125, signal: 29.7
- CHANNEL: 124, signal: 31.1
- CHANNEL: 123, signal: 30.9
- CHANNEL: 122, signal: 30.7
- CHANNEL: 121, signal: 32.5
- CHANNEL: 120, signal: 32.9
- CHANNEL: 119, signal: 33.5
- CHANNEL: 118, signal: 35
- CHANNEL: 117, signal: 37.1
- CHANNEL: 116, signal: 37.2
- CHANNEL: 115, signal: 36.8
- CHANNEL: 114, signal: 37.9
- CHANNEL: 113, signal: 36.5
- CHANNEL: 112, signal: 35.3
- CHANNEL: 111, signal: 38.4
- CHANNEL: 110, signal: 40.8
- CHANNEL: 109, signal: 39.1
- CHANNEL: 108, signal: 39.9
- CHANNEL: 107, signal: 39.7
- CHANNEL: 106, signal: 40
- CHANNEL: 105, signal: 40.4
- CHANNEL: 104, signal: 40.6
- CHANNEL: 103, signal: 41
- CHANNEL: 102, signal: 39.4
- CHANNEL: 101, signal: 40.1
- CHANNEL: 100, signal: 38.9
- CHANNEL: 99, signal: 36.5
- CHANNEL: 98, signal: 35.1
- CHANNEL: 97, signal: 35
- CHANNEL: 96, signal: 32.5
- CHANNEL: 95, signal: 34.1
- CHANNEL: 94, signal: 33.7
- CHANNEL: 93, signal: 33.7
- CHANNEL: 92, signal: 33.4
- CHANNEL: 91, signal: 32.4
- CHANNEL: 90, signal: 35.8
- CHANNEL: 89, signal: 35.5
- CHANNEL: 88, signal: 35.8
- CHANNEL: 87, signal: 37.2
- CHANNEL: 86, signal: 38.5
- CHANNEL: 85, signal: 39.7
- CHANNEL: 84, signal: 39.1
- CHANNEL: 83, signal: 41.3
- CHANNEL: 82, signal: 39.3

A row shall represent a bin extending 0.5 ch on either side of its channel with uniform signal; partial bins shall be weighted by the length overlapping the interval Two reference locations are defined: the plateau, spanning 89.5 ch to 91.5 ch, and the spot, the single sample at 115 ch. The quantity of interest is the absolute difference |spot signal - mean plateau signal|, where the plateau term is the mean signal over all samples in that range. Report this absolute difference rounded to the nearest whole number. 3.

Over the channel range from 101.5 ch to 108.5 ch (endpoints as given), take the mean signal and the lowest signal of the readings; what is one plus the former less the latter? 1.7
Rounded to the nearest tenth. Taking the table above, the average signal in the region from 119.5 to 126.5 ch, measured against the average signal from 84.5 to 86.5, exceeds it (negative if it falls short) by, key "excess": -8.0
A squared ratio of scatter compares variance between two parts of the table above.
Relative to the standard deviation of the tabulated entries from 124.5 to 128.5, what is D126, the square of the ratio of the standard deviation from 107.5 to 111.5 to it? 17.8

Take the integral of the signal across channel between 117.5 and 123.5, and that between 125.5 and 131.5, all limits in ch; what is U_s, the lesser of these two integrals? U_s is 179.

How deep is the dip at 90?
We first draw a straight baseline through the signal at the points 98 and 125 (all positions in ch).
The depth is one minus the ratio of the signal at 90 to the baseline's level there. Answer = 0.02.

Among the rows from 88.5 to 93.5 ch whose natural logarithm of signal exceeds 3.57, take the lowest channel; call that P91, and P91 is 90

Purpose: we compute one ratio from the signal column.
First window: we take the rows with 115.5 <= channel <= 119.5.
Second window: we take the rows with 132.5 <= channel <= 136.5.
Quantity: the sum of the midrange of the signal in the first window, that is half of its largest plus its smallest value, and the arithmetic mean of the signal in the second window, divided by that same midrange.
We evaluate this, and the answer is 1.86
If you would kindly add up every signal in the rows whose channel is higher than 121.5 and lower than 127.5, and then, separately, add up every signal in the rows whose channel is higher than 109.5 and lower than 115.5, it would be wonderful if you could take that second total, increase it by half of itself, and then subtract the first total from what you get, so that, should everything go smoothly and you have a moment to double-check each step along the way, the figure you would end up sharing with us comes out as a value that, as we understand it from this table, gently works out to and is 156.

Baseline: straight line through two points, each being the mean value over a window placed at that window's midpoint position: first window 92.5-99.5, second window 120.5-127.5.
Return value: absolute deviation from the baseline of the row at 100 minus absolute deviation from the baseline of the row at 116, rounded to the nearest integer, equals 0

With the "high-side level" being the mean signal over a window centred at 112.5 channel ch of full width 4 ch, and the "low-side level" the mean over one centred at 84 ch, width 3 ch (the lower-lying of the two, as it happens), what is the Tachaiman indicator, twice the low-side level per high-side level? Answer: 2.16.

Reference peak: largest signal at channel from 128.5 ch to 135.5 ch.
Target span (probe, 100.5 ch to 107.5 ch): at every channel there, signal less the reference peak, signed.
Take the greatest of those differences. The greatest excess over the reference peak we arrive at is 10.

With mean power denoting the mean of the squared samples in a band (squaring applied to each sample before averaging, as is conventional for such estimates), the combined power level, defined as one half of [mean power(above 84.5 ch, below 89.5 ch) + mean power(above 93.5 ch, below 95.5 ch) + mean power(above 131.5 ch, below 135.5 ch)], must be 1740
